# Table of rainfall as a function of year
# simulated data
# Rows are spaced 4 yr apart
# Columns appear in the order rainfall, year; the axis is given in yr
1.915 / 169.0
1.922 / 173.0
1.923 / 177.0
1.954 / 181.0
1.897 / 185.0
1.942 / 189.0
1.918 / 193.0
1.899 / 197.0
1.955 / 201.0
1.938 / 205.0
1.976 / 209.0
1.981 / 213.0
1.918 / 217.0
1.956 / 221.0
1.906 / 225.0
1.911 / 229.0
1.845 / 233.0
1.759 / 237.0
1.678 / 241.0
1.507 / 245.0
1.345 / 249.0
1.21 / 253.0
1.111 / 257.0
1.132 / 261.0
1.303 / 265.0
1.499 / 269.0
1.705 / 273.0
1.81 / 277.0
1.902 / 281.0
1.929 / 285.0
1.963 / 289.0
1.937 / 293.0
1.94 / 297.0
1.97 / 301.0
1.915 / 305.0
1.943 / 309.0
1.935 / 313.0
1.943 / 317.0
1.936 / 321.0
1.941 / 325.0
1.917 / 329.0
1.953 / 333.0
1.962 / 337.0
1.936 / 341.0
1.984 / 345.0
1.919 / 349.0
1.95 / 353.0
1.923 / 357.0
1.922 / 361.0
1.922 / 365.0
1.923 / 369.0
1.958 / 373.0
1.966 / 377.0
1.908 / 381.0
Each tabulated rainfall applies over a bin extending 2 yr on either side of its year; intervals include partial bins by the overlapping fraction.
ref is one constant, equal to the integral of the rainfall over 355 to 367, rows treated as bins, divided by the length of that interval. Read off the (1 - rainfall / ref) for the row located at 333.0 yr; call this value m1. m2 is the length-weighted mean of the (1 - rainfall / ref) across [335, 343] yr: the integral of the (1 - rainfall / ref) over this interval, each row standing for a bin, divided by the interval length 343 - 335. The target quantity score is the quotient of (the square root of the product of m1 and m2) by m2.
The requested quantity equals -1.1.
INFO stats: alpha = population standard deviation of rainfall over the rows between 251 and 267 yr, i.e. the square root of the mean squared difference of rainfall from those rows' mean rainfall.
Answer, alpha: 0.075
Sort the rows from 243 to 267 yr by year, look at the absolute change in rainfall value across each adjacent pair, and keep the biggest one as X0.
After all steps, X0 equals 0.171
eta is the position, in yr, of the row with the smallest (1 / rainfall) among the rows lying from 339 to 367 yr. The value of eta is 345.0 yr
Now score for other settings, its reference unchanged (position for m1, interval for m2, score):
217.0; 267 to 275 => 0.1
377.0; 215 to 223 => -1.7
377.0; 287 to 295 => -1.3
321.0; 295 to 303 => -0.6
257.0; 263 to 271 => 1.2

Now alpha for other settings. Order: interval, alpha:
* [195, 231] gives 0.029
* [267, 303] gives 0.148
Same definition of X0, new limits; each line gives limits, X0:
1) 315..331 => 0.024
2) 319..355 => 0.065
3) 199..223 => 0.063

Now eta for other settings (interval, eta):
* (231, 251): 233.0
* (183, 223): 213.0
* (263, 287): 285.0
